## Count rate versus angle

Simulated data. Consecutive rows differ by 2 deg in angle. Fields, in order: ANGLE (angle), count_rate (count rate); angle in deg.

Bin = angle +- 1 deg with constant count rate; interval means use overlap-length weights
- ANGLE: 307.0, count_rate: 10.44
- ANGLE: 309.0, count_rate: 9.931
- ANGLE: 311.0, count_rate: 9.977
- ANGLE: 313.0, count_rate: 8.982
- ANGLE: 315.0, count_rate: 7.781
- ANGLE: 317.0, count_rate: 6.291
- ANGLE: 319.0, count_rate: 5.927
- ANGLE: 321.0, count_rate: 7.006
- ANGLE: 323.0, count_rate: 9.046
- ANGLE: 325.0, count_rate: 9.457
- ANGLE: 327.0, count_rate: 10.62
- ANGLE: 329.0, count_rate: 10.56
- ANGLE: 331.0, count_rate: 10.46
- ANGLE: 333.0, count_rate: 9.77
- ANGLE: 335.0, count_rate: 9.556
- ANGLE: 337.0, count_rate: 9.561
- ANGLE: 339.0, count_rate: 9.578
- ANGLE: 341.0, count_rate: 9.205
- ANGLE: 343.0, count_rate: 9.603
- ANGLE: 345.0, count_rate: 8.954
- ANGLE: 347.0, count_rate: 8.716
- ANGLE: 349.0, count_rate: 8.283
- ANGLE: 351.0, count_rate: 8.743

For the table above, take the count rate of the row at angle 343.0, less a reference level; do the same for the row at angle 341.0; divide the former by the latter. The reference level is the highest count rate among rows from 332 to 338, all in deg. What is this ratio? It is 0.30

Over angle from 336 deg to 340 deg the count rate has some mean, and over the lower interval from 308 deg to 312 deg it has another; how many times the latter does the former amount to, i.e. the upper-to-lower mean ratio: 1.0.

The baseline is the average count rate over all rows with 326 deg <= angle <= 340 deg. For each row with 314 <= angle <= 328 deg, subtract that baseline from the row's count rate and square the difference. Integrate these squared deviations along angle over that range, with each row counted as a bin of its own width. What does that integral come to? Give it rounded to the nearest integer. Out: 92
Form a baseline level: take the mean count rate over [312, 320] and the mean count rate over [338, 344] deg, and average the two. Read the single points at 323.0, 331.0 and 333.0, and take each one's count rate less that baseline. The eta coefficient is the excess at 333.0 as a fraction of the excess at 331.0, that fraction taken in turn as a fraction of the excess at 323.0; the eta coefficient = 1.0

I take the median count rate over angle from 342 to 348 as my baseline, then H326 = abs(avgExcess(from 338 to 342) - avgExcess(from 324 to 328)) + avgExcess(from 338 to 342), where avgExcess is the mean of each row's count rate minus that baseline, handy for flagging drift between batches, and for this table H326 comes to 1.1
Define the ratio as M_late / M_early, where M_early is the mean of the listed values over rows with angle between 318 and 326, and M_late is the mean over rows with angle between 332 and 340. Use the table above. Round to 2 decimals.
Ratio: 1.22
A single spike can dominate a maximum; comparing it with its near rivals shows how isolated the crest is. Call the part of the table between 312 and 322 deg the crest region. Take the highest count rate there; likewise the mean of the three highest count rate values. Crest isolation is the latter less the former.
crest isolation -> -1.06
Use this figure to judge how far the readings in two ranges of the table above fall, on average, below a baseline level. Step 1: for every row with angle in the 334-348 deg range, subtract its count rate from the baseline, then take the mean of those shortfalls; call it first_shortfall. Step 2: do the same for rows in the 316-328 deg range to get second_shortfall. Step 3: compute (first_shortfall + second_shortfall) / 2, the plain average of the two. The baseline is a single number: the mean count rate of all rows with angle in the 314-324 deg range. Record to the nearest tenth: -1.5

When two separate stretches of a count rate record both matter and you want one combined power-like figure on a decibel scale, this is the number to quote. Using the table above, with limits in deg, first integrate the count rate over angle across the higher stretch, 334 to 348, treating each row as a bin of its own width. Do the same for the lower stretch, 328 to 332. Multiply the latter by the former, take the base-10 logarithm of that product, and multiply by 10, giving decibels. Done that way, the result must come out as 37.4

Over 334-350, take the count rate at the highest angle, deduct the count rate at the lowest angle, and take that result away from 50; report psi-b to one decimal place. 51.3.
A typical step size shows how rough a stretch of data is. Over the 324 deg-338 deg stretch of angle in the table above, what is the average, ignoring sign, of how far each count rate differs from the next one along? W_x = 0.37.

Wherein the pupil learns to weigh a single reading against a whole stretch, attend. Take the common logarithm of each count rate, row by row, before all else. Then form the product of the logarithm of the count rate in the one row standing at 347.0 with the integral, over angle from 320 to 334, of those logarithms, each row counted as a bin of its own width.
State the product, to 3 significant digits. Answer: 12.9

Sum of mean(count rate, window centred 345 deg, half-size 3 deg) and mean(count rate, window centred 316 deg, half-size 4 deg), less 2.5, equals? 13.8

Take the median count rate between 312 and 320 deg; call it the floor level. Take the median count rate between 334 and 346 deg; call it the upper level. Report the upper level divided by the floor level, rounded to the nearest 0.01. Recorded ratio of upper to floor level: 1.36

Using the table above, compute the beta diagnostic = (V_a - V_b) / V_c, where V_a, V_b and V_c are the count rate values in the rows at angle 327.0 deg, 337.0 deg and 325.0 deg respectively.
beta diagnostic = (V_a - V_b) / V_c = 0.11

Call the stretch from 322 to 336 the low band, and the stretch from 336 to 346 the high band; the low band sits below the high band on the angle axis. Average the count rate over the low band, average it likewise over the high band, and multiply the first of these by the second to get 93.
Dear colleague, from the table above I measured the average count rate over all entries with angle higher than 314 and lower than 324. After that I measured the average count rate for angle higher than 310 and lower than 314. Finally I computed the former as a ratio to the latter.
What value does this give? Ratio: 0.76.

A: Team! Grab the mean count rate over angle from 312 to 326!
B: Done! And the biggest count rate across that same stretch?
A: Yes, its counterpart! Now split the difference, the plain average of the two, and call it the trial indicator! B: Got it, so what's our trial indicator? 8.6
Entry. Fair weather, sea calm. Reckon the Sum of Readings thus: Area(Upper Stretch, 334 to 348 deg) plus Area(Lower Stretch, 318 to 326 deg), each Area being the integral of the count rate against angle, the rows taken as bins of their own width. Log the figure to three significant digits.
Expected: 193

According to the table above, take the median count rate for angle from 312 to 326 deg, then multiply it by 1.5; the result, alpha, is 11.7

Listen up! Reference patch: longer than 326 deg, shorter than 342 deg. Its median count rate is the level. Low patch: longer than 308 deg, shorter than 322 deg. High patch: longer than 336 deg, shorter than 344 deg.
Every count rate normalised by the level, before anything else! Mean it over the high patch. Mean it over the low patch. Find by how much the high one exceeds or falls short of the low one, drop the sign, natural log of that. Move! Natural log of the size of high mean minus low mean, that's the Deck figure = -1.9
